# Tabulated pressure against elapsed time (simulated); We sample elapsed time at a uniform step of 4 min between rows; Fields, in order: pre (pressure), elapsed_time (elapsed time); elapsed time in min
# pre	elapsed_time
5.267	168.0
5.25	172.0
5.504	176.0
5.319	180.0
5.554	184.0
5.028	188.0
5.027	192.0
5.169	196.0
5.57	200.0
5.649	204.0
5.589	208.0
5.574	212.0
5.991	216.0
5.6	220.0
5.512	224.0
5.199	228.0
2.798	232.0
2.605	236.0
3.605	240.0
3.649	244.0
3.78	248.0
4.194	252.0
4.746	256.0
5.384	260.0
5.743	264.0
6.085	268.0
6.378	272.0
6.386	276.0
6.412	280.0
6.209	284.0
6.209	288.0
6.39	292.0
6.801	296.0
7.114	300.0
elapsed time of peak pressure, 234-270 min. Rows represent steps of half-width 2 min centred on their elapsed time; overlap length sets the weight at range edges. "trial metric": 268.0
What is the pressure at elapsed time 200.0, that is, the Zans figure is 5.57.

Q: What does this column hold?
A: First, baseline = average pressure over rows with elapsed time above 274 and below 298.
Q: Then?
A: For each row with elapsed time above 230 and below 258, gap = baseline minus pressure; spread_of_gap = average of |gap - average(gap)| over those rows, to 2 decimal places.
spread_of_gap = 0.53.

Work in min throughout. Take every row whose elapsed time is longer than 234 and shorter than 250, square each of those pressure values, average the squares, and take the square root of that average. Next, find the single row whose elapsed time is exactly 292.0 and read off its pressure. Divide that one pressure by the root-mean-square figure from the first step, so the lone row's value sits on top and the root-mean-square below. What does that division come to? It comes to 1.9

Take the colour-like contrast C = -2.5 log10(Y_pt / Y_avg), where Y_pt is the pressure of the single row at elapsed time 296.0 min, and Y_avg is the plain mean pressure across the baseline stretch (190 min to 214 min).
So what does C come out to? -0.24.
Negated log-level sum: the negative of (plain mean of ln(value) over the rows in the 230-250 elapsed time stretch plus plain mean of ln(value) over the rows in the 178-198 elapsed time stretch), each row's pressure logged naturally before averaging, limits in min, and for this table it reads -2.83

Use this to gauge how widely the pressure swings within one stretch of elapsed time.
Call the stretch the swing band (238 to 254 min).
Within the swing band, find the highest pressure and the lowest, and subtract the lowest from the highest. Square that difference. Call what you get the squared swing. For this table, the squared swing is 0.3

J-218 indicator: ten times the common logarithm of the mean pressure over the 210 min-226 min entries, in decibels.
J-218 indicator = 7.54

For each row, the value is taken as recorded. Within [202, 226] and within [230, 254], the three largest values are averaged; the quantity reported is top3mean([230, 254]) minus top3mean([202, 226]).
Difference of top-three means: -1.9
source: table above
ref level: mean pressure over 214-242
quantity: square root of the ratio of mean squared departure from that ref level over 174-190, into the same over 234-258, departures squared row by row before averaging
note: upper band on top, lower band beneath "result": 1.1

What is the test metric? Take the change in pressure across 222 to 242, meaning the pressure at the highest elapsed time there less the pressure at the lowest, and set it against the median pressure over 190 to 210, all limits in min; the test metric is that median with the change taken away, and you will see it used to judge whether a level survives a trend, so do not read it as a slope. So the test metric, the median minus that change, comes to 7.5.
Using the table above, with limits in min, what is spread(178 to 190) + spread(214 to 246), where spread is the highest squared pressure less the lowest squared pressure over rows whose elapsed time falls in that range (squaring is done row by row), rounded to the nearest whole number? 35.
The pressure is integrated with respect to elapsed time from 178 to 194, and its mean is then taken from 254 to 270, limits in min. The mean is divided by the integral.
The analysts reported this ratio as 0.0656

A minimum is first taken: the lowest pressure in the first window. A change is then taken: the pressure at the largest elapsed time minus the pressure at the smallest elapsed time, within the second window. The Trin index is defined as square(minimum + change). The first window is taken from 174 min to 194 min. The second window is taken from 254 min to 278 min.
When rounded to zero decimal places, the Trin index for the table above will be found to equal 44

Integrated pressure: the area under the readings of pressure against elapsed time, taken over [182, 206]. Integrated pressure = 128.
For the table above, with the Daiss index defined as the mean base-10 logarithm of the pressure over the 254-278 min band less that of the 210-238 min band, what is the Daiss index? 0.10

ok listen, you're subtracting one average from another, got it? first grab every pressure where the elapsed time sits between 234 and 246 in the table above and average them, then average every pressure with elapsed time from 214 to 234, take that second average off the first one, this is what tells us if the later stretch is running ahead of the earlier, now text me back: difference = -1.7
